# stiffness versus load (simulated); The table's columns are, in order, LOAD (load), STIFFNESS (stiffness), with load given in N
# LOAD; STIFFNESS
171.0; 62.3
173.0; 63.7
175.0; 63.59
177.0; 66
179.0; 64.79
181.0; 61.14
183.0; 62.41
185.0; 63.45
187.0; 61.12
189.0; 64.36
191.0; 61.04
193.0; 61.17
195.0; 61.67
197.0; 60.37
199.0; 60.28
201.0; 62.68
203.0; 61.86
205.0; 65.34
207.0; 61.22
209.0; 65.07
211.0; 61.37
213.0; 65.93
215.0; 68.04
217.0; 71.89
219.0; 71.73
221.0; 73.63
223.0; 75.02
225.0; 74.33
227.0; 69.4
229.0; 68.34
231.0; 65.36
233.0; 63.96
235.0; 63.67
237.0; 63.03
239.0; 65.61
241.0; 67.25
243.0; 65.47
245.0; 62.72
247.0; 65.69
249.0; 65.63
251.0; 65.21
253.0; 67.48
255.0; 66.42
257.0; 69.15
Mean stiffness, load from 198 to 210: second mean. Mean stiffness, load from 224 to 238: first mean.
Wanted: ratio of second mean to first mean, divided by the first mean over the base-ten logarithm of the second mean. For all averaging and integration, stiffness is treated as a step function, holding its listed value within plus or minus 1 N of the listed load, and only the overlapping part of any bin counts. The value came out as 0.0252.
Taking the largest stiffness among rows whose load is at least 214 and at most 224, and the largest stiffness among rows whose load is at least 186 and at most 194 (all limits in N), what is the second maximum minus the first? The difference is -11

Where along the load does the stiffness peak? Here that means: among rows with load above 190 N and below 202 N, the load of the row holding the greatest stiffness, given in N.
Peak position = 201.0 N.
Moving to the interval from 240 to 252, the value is 241.0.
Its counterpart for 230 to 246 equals 241.0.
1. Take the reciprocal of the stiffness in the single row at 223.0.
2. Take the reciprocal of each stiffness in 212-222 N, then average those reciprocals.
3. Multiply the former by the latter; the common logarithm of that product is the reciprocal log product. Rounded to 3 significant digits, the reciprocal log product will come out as -3.72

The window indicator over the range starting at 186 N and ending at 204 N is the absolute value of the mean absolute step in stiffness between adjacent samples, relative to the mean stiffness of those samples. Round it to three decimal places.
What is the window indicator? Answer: 0.024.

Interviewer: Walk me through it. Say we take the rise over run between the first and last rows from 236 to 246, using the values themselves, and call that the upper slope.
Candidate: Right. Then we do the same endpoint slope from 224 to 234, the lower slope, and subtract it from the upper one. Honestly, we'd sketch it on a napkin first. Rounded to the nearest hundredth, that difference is 1.26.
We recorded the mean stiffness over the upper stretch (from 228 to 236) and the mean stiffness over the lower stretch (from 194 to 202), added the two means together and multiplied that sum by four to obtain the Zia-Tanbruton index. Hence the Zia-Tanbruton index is 506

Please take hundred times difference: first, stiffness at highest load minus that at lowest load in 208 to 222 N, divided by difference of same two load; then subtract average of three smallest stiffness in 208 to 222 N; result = -6341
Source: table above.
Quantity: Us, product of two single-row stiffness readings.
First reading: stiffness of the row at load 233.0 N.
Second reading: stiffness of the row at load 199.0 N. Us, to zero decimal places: 3856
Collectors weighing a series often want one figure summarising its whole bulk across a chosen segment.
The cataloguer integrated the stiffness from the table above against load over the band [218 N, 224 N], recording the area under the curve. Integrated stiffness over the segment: 441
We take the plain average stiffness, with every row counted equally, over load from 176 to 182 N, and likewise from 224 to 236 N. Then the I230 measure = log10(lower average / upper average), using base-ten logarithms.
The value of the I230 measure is -0.02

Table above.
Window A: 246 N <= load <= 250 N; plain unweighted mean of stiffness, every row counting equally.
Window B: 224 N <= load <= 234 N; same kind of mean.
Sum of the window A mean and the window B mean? 134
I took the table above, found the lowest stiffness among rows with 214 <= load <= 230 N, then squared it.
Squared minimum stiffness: 4629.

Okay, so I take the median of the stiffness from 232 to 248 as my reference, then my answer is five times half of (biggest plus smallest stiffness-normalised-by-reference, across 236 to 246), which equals 5.02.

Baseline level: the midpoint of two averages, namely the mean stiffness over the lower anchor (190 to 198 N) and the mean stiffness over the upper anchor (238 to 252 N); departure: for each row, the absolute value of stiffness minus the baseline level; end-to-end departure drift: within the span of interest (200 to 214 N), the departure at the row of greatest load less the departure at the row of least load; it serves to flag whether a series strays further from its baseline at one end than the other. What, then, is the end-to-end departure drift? 2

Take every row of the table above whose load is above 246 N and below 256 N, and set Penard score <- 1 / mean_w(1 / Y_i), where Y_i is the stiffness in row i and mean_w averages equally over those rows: 66.1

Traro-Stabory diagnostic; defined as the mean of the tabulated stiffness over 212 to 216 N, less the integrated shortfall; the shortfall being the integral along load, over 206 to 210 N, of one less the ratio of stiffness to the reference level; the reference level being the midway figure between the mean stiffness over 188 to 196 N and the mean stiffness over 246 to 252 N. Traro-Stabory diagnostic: 66.9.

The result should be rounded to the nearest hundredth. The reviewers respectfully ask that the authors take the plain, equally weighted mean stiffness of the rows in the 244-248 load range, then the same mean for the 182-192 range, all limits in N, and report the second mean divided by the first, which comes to 0.97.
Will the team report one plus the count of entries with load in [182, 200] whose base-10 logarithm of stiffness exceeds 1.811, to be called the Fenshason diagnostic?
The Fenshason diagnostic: 1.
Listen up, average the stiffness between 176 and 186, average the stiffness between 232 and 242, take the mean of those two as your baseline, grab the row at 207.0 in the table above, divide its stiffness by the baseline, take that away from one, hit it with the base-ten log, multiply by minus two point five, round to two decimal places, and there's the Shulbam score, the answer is 3.36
